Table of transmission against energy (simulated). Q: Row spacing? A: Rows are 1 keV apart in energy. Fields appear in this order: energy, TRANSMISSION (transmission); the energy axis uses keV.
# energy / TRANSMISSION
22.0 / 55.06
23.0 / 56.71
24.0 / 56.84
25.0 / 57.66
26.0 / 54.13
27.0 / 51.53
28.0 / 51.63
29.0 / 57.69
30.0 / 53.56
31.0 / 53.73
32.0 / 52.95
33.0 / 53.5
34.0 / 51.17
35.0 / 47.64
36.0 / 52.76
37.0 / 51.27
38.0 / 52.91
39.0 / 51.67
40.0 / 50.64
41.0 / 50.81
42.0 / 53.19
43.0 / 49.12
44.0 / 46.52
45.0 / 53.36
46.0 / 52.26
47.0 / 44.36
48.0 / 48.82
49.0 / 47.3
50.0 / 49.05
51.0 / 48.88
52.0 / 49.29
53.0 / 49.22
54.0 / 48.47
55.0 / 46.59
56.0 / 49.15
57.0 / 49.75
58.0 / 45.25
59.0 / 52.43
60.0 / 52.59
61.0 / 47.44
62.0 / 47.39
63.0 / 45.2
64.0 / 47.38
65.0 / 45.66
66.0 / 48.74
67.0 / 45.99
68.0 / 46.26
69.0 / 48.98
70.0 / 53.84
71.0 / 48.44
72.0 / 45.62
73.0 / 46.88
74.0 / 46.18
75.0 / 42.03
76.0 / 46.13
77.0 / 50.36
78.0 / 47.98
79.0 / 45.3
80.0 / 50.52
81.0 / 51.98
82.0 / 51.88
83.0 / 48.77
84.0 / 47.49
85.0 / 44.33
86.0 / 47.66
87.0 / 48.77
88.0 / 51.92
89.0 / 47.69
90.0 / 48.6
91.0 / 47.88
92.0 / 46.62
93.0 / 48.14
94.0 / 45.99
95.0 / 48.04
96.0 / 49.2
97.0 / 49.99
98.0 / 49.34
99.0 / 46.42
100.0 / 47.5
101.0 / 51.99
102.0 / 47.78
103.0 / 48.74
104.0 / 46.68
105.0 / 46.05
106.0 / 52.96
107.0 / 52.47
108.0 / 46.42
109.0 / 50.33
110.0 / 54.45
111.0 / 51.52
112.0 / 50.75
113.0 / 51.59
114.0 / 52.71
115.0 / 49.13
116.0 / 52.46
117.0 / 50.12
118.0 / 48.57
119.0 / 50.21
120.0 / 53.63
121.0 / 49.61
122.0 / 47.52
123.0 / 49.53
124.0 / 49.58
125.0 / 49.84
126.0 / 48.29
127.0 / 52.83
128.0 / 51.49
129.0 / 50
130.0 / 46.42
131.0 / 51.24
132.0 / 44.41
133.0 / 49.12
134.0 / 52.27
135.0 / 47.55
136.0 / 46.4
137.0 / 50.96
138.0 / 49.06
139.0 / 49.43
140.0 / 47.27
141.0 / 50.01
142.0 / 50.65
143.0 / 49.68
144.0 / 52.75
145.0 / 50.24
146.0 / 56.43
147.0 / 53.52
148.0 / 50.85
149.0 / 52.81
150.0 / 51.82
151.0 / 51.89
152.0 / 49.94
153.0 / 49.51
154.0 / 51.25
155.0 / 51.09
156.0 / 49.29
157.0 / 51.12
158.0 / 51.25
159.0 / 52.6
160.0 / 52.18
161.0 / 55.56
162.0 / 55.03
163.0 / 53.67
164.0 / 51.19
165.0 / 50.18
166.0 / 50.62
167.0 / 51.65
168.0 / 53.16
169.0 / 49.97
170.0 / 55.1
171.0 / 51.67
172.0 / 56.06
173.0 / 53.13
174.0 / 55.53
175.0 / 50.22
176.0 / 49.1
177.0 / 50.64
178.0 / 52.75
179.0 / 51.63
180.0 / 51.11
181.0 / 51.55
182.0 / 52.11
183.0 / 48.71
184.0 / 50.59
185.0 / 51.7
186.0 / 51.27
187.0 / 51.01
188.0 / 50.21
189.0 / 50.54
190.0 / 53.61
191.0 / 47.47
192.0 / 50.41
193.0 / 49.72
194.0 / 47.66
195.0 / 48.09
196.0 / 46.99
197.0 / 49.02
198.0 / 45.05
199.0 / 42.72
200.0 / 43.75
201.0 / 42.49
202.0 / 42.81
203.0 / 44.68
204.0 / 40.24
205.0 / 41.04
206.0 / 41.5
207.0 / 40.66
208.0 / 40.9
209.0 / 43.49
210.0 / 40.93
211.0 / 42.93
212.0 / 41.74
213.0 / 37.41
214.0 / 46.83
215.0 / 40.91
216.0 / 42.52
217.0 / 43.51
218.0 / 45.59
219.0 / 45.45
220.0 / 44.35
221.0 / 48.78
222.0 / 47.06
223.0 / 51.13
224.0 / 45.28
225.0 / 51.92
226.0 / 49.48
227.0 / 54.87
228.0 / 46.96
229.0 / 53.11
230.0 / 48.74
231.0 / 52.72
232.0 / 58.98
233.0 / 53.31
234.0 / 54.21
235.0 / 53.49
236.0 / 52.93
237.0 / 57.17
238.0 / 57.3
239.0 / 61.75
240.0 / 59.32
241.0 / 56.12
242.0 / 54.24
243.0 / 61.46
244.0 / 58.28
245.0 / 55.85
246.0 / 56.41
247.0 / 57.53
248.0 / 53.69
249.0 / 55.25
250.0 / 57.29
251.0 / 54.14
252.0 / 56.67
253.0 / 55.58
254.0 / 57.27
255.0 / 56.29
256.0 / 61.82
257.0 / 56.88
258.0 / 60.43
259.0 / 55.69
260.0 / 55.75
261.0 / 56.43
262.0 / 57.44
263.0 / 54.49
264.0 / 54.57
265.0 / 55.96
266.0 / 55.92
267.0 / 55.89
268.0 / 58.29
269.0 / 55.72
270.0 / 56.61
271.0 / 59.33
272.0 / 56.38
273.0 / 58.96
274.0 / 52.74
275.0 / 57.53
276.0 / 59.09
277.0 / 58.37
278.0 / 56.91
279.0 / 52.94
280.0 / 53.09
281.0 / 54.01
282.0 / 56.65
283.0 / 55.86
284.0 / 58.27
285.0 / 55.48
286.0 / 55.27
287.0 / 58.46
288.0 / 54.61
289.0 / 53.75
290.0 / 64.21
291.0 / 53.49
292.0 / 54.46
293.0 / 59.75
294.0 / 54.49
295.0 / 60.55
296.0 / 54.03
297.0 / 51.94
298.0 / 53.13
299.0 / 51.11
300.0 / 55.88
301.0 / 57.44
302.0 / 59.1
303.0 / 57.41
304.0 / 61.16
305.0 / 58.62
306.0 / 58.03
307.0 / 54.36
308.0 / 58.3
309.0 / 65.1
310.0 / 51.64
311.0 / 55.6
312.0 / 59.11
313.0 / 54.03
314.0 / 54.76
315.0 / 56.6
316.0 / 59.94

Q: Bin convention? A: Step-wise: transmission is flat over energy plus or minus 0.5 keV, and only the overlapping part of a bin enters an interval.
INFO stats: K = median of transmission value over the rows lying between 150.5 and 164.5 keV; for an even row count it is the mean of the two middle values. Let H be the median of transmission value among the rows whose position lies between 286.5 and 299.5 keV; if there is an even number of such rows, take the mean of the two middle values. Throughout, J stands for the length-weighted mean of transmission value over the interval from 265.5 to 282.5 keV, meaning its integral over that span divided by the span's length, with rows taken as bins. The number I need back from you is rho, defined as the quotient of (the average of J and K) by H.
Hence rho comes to 0.99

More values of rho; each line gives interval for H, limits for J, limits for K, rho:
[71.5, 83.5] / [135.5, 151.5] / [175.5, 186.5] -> 1.08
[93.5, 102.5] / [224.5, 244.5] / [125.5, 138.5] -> 1.08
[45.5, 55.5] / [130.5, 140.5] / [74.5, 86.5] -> 0.99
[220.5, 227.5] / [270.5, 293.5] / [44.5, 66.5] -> 1.06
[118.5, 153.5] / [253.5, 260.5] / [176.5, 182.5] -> 1.09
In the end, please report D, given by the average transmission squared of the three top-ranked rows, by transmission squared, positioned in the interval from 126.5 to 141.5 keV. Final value 2725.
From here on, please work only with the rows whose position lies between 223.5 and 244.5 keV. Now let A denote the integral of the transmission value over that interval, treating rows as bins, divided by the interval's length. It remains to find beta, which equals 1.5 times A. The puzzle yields 82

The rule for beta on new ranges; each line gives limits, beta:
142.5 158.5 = 77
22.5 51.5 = 78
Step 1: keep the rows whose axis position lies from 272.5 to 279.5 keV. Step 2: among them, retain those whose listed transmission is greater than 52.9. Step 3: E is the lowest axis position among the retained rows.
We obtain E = 273.0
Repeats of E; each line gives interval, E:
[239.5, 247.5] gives 240.0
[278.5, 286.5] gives 279.0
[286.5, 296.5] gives 287.0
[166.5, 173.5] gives 168.0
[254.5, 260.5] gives 255.0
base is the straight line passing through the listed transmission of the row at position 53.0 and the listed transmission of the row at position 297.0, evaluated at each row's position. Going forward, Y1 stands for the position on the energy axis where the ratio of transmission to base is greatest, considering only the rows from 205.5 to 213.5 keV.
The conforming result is 209.0 keV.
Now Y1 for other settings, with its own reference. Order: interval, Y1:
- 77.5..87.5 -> 81.0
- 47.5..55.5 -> 52.0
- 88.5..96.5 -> 96.0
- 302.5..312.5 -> 309.0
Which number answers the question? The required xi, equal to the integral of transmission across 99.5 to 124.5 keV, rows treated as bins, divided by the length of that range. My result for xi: 50.1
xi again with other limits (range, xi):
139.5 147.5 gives 51.3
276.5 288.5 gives 55.8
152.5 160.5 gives 51.0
